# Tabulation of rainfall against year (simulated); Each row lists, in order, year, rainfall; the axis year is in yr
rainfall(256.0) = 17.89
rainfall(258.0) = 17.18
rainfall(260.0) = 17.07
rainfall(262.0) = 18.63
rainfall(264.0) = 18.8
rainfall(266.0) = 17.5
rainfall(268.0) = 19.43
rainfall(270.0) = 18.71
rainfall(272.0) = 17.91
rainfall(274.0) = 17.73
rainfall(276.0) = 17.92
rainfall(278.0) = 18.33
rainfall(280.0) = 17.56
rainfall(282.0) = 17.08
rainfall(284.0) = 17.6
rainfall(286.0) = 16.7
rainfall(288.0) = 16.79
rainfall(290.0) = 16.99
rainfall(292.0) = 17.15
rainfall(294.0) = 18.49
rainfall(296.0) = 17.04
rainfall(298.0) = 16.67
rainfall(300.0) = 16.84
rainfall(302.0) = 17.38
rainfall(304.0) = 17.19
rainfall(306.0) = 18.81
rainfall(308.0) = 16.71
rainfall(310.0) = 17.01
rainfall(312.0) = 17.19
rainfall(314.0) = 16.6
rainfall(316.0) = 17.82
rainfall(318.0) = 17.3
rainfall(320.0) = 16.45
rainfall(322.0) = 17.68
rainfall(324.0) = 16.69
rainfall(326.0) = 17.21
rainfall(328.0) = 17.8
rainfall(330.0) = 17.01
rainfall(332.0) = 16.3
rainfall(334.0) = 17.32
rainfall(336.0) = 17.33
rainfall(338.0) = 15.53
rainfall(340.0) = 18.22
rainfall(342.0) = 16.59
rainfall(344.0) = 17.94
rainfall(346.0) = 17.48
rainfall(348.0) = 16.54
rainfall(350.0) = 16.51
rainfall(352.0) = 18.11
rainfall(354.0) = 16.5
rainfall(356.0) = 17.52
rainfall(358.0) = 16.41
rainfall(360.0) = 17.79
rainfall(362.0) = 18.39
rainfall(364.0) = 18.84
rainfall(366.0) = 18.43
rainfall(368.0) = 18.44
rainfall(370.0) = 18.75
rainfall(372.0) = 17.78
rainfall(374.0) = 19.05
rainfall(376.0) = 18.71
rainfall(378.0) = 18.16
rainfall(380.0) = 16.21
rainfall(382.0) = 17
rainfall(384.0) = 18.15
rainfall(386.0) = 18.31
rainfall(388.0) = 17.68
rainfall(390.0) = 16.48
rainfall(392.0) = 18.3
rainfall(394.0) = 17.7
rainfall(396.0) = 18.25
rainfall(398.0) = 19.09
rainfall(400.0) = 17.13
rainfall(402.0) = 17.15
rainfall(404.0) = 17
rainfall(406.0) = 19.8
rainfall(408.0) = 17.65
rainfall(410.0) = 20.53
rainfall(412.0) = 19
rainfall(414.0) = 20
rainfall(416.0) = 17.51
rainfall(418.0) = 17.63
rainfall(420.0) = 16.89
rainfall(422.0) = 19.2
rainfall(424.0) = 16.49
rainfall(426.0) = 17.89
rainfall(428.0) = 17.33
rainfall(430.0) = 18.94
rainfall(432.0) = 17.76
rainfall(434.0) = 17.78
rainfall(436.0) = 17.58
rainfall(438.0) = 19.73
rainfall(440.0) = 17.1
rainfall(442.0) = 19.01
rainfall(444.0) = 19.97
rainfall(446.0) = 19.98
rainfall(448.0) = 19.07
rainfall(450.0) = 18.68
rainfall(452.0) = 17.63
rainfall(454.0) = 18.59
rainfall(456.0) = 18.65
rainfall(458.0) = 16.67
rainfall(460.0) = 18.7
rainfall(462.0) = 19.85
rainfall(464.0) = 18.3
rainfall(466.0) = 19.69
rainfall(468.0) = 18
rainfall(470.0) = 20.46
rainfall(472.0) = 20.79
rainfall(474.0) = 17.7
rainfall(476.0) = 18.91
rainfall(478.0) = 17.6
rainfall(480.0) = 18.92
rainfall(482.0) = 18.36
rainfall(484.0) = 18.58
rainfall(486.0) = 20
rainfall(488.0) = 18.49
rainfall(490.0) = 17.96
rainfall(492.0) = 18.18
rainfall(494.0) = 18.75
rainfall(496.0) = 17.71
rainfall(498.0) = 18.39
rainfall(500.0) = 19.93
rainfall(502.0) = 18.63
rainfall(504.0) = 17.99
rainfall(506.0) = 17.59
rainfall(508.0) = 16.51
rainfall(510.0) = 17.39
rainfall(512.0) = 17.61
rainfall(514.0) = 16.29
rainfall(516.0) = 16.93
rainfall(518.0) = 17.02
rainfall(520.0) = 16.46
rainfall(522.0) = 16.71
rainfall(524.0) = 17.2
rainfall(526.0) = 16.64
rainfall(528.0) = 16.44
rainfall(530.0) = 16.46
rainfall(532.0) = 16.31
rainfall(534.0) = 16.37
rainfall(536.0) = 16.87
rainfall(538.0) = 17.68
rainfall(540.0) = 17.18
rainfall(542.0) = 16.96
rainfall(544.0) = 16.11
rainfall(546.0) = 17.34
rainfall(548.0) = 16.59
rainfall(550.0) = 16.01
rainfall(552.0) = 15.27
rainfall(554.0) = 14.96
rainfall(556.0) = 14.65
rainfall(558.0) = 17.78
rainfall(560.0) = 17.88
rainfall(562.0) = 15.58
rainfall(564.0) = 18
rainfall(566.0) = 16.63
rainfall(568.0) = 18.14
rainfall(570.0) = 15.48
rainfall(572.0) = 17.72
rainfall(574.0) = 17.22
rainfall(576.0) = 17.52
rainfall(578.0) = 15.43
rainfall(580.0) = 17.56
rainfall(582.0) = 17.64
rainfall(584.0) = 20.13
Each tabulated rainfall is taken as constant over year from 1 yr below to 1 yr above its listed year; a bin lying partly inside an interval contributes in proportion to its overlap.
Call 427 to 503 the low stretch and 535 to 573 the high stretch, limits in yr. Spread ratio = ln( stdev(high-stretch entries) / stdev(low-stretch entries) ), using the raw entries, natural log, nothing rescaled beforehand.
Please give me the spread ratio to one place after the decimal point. 0.1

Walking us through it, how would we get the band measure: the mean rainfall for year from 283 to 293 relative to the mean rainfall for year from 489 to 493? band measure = 0.94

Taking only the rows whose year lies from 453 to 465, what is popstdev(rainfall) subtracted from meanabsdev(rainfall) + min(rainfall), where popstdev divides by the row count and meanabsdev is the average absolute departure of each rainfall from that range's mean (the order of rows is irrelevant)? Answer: 16.4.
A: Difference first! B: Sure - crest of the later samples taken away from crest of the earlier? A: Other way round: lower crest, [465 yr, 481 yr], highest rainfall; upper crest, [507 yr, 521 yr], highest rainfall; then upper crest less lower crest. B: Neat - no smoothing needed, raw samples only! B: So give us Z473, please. -3.2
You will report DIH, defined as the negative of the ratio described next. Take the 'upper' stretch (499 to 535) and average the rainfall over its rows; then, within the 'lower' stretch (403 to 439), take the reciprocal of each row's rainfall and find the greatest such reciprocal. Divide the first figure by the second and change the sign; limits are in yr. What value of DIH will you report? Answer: -283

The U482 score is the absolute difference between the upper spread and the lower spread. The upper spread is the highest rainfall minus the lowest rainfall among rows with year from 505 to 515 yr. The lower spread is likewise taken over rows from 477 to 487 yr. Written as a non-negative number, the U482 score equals 1.1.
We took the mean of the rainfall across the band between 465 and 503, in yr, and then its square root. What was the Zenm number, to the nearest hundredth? 4.33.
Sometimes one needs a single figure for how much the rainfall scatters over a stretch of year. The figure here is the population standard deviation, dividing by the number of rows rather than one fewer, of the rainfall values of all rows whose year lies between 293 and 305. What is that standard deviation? 0.59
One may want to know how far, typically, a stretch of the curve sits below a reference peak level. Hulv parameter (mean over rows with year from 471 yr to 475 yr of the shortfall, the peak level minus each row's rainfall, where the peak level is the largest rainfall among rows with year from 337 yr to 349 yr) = -1.0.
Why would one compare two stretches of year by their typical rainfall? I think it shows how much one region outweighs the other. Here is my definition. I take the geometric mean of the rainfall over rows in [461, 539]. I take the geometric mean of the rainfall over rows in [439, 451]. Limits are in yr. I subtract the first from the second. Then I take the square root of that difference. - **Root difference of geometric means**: 1.0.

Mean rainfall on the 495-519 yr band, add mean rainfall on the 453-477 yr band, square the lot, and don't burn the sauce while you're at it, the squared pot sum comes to 1334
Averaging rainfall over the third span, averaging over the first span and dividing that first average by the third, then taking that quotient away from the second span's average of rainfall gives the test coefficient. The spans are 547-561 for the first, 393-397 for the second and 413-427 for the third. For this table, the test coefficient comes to 17.1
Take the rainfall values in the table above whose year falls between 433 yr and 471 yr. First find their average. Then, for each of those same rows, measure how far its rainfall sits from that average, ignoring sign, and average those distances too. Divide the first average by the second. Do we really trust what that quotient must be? 21.9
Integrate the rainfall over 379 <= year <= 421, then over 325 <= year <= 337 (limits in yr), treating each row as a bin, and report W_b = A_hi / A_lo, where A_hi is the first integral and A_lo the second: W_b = 3.7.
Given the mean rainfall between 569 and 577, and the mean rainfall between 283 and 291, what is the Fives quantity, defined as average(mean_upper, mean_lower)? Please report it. 17.0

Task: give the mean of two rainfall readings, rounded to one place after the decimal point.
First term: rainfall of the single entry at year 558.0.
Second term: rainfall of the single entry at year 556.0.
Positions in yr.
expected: 16.2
